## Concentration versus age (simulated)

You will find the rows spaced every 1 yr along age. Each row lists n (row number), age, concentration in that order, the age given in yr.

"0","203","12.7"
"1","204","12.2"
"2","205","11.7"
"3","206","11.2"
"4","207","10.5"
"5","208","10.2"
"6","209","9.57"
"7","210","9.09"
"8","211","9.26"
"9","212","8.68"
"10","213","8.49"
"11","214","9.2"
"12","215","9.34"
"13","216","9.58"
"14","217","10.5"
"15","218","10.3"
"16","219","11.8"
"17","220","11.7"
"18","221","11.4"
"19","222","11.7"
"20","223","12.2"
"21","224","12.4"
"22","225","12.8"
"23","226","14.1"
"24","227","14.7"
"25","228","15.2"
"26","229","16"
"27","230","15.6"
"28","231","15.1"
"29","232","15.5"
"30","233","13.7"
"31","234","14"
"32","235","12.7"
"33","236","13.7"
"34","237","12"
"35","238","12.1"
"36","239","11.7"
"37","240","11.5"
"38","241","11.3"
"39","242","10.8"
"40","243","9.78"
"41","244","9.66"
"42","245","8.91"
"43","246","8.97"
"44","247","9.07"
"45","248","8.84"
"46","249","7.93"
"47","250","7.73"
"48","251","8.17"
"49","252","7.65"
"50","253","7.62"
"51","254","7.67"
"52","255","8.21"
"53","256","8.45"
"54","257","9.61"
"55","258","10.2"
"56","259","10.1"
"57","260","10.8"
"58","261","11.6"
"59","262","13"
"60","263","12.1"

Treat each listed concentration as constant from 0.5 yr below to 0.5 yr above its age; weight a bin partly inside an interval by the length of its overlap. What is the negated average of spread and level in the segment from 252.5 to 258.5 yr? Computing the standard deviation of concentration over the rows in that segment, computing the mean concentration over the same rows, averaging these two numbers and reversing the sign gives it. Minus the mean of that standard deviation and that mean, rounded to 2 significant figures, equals -4.8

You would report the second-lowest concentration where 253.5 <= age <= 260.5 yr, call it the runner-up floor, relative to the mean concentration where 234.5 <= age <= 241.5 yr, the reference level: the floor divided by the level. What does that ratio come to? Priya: 0.68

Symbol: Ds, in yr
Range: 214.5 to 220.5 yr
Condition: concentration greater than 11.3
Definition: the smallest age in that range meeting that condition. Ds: 219 yr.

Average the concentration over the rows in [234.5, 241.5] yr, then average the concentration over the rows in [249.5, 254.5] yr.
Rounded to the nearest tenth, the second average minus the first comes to -4.4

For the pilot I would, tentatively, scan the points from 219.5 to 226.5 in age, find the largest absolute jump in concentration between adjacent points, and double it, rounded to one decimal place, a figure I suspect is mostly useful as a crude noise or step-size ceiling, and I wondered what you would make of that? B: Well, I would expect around 2.6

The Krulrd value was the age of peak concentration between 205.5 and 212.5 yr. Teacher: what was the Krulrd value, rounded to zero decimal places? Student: 206 yr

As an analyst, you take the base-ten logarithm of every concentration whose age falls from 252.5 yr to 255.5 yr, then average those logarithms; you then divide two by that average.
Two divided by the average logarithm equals 2.24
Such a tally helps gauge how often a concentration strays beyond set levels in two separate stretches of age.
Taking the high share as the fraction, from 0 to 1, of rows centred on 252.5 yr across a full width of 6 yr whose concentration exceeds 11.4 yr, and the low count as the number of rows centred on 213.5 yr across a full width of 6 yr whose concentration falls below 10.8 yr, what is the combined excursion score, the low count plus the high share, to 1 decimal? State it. 6.0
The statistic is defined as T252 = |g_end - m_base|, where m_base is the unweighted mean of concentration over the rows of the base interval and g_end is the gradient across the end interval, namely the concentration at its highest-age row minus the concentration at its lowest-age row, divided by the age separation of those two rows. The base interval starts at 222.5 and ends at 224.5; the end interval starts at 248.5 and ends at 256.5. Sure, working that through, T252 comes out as 12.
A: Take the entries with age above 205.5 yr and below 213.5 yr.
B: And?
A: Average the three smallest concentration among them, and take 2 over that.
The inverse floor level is 0.228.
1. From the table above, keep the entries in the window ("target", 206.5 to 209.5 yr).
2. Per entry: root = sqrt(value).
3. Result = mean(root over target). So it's 3.2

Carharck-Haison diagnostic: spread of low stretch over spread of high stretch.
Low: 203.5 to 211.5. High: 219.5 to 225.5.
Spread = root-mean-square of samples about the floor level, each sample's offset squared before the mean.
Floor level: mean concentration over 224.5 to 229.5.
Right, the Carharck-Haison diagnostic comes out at 1.6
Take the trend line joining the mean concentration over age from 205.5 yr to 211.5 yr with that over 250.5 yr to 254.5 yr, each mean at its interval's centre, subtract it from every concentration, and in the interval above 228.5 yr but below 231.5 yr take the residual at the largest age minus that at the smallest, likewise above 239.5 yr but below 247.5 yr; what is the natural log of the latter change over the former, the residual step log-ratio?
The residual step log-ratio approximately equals 1.0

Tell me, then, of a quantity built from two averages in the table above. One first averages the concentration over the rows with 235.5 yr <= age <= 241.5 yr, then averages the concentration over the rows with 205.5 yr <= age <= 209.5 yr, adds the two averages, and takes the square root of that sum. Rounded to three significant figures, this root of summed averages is 4.73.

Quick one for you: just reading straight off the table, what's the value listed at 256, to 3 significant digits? 8.45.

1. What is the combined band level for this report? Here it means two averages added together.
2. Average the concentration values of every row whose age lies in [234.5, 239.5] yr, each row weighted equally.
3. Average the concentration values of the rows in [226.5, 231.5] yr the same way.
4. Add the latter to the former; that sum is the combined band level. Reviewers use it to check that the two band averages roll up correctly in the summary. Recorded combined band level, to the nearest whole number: 28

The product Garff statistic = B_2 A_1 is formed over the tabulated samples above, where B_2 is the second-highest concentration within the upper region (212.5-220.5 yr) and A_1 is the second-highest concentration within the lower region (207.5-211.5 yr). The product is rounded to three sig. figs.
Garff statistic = 112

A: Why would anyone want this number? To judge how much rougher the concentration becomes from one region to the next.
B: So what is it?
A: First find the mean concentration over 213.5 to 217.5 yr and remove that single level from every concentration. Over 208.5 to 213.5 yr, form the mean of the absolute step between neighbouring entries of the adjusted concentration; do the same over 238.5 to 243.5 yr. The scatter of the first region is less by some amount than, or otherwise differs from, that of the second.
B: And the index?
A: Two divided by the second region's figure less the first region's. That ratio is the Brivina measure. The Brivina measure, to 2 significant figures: 16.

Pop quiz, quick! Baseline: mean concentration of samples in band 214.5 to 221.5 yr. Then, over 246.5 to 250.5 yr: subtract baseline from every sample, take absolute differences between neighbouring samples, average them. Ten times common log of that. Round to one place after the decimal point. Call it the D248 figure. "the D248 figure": -3.5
